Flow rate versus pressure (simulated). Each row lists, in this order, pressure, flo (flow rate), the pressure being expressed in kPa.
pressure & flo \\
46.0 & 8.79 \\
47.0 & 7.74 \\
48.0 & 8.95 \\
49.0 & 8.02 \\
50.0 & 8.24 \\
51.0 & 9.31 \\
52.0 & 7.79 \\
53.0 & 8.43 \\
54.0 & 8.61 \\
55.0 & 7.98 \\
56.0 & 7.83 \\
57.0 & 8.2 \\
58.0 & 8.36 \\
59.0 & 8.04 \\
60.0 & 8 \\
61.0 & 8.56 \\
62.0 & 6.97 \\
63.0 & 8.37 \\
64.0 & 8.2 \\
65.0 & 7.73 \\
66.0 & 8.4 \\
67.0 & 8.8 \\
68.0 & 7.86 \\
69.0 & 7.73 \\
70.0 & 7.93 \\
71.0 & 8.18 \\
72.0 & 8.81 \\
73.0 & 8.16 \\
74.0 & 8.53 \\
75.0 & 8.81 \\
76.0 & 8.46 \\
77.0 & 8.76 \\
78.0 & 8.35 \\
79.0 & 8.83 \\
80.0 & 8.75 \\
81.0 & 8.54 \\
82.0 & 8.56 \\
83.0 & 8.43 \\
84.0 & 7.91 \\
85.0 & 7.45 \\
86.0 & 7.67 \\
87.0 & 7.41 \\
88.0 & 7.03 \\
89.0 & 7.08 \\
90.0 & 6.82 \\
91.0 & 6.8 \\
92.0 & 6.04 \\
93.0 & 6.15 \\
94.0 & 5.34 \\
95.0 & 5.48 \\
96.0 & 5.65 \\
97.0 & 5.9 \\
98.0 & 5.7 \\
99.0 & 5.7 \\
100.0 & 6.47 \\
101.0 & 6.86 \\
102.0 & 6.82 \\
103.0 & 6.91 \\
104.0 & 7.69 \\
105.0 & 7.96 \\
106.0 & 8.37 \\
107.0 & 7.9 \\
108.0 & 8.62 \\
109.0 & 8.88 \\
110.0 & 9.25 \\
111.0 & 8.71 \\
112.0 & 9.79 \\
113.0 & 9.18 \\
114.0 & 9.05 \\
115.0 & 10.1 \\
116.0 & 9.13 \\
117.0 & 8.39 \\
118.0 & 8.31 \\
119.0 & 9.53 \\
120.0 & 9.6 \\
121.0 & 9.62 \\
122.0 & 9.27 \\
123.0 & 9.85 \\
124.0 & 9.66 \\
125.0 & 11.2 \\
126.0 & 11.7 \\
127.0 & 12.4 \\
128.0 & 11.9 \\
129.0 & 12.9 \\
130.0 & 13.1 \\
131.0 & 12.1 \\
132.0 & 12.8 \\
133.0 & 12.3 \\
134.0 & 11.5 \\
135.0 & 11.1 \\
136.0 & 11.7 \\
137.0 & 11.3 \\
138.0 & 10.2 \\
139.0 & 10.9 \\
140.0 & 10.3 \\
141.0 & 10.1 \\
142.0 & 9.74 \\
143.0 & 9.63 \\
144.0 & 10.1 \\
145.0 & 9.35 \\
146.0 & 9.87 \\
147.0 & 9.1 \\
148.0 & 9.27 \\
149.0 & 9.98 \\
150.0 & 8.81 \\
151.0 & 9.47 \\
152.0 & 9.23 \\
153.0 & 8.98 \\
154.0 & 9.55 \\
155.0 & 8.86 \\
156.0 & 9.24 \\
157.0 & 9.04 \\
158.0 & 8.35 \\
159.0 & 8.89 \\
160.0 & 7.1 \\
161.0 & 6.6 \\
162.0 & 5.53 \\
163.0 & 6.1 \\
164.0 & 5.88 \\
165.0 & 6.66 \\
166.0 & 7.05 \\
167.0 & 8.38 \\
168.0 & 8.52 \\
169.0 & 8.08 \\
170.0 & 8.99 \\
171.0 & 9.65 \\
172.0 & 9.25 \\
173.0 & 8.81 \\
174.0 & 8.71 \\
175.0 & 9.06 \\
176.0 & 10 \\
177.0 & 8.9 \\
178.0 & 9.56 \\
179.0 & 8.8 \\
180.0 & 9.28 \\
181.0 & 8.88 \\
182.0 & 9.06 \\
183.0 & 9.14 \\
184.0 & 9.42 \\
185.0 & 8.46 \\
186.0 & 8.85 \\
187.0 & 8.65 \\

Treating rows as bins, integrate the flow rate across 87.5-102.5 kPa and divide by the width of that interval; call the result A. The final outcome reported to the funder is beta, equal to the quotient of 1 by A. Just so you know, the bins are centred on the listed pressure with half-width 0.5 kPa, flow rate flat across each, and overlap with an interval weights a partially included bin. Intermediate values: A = 6.3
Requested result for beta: 0.160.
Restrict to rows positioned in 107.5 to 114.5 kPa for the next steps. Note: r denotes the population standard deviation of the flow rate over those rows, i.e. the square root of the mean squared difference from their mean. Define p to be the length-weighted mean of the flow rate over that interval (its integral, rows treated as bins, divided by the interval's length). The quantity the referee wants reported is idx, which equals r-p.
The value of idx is -8.7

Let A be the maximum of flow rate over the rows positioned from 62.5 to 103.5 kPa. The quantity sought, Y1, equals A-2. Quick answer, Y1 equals 6.8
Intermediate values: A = 8.83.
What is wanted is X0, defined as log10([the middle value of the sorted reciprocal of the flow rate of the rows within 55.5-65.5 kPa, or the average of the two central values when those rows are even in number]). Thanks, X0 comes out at -0.91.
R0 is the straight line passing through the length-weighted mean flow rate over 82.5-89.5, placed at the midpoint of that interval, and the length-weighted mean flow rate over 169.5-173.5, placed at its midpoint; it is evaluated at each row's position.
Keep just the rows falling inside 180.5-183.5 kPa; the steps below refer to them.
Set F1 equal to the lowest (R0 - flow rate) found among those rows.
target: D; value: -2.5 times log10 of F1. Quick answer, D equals 1.5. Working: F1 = 0.3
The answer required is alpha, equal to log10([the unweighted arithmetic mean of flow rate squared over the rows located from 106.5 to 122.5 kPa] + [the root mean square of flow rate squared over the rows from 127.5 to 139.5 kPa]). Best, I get 2.35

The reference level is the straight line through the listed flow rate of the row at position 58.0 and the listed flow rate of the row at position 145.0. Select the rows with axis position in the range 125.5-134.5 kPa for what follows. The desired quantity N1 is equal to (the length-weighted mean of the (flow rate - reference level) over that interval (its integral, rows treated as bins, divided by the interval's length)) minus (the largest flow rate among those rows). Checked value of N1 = -10.0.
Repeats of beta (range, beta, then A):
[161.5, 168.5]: 0.145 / 6.9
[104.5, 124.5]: 0.110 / 9.1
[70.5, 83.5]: 0.117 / 8.6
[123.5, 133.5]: 0.083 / 12.0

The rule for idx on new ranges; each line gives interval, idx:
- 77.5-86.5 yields -7.8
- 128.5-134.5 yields -11.9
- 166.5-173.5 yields -8.3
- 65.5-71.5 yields -7.8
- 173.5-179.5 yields -8.7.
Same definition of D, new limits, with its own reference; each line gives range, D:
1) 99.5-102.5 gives 0.0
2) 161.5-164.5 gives -1.2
